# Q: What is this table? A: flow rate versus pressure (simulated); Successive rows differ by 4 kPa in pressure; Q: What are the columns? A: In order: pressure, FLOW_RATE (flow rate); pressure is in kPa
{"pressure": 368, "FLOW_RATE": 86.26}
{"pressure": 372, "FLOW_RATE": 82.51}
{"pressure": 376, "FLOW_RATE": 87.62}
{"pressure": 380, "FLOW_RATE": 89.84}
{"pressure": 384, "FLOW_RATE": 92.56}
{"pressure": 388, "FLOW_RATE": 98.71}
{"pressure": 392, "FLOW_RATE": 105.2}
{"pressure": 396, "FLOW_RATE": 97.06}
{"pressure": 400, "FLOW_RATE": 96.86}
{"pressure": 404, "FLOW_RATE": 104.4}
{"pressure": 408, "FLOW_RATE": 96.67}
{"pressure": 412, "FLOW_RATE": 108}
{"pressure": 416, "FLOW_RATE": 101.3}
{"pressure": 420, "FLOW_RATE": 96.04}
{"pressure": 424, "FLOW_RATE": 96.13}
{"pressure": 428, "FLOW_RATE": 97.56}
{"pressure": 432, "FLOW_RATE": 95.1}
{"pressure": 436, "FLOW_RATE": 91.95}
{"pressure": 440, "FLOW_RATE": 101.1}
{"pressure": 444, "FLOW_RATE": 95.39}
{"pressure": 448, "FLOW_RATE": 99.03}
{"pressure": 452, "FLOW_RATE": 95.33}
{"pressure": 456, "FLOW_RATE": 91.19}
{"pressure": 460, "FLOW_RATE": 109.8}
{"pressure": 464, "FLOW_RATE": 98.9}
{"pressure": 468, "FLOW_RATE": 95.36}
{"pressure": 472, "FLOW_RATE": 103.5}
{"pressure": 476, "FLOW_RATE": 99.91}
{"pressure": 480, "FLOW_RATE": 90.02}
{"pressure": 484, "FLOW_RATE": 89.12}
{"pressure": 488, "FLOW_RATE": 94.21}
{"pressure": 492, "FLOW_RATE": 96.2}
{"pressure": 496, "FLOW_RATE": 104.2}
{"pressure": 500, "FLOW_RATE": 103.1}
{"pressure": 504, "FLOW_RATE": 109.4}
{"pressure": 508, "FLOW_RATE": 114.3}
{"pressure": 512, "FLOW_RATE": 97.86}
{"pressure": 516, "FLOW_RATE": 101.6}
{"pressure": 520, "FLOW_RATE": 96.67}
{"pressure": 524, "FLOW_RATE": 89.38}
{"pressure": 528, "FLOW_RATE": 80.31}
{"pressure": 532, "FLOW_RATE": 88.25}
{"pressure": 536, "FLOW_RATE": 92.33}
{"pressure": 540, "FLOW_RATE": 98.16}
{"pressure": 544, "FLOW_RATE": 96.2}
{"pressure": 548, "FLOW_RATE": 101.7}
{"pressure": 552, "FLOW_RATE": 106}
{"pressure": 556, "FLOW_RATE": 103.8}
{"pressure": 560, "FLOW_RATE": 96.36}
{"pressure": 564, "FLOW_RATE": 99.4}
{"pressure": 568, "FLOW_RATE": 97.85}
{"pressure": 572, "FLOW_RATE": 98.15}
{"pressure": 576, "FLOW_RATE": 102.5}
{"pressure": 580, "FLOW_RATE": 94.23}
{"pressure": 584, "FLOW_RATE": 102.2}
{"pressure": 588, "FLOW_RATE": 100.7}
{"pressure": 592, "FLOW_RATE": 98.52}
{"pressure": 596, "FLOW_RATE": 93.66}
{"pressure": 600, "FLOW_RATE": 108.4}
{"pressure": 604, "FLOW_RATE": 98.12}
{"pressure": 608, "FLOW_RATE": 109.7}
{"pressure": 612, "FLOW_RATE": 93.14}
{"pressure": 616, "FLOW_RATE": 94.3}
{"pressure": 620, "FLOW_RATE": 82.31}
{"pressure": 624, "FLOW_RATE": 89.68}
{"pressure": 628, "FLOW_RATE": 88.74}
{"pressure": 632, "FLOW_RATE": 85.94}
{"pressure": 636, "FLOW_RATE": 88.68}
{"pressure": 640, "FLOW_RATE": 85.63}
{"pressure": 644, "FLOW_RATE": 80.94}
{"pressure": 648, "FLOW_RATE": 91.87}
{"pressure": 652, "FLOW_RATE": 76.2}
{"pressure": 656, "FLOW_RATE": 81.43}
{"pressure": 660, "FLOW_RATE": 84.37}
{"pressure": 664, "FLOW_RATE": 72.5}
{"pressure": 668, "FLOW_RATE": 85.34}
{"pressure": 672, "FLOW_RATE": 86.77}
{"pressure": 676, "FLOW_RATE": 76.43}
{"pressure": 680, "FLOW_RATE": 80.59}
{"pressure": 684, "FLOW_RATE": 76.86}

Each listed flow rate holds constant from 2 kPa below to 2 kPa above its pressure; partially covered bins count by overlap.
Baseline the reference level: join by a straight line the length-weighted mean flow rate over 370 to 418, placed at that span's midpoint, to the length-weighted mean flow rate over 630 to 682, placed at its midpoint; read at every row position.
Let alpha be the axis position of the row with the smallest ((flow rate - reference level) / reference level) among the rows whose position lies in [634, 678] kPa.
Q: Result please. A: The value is 664 kPa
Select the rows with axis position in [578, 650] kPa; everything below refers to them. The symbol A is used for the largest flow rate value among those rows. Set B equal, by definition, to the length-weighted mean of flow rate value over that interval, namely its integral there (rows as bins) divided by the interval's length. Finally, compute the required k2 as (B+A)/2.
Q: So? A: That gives 102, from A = 109.7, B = 93.7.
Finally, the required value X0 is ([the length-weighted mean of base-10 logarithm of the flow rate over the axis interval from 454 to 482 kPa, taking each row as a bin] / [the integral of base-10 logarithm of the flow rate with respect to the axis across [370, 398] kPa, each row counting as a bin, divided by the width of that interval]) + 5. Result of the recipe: 6.01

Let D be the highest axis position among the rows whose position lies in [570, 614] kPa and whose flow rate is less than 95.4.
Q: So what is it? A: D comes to 612 kPa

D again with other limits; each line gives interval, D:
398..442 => 436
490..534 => 532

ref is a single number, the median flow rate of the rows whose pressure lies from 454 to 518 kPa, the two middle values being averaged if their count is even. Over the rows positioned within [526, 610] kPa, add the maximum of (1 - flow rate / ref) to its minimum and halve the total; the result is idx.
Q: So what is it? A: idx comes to 0.04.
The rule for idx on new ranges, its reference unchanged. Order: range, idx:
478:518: -0.02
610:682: 0.16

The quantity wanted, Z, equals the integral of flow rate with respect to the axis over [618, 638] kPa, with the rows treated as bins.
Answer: 1741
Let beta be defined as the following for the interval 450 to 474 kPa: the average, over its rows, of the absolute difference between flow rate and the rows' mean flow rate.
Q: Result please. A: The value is 5.1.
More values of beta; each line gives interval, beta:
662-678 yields 5.8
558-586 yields 2.3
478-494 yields 2.8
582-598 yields 2.7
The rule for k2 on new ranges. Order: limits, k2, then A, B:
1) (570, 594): 101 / 102.5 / 99.4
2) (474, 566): 106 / 114.3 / 97.8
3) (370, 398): 99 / 105.2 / 93.4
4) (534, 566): 103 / 106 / 99.2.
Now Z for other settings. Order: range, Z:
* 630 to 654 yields 2037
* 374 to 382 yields 710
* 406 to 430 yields 2383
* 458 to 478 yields 2030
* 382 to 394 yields 1186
